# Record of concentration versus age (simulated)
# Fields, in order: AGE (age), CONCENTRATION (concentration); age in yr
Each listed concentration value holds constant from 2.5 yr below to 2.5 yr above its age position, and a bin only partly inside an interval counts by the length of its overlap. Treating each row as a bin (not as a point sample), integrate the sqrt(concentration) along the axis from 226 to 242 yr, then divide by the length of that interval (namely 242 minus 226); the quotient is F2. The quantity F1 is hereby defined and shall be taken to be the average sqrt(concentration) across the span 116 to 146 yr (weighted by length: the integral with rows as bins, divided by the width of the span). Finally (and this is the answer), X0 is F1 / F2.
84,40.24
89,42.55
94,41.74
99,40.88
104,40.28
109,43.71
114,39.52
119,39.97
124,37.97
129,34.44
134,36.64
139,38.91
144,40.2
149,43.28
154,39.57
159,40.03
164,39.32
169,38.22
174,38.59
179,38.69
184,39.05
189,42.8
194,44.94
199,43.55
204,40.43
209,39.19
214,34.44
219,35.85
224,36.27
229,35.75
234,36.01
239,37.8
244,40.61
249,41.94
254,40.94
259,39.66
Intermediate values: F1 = 6.16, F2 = 6.05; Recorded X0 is 1.02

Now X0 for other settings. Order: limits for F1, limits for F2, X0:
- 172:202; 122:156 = 1.03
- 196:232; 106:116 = 0.95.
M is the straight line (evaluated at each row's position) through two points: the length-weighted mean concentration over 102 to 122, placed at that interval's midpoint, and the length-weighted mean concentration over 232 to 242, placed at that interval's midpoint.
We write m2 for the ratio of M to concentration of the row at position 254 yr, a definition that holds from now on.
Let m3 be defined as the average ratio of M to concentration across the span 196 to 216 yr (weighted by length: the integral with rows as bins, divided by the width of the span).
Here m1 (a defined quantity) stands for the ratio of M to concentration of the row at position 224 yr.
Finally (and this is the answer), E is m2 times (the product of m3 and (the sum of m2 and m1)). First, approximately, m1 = 1.03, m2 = 0.895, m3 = 0.97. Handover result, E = 1.67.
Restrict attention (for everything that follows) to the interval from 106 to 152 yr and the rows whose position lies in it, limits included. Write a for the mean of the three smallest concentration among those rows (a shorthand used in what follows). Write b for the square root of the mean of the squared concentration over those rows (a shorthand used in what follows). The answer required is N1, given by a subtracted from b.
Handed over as 3.2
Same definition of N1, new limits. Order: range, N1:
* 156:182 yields 0.5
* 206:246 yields 1.7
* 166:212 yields 2.2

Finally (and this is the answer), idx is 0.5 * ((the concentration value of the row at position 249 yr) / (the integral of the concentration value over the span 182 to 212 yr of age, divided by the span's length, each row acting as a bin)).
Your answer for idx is 0.504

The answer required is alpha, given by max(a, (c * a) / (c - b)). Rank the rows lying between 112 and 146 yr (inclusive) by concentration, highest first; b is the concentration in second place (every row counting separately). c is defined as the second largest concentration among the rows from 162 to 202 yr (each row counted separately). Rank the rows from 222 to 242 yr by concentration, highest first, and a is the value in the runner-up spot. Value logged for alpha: 441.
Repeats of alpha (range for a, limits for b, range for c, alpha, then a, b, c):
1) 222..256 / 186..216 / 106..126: 41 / 40.94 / 43.55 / 39.97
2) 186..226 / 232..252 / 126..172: 44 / 43.55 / 40.61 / 40.2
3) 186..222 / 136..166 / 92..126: 1180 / 43.55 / 40.2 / 41.74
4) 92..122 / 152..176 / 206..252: 1630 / 41.74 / 39.57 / 40.61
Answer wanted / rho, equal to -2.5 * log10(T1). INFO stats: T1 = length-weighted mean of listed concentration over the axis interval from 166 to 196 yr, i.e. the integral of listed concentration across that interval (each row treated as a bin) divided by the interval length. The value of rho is -4.01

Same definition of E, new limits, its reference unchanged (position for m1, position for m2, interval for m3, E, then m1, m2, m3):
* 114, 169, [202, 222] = 2.14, 1.03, 1.024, 1.02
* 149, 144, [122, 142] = 2.06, 0.92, 0.992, 1.09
